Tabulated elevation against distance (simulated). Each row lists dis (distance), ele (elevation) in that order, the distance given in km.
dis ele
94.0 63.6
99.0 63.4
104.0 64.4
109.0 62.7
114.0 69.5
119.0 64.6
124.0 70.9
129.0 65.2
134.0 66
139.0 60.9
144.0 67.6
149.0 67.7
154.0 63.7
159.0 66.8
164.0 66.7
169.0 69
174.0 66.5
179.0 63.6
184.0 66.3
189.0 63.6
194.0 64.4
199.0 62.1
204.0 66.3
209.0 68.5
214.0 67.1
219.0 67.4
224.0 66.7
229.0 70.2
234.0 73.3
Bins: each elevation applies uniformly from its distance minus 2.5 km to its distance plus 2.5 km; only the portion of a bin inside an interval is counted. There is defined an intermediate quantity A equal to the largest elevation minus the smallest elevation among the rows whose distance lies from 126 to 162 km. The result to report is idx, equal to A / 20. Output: 0.34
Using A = 6.8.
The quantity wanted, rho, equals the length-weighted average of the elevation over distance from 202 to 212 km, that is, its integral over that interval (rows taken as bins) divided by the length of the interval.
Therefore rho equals 67.4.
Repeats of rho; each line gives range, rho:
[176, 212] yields 65.0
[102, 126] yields 66.4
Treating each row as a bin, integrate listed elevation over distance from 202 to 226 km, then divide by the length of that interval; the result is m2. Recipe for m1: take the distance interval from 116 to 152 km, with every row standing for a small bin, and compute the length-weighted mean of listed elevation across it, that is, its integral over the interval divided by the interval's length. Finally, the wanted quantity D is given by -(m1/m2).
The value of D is -0.98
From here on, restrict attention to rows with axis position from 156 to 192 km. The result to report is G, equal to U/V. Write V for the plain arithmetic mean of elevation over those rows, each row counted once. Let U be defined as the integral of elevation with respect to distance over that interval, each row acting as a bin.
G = 36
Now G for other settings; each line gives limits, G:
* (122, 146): 24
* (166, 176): 10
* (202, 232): 30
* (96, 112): 16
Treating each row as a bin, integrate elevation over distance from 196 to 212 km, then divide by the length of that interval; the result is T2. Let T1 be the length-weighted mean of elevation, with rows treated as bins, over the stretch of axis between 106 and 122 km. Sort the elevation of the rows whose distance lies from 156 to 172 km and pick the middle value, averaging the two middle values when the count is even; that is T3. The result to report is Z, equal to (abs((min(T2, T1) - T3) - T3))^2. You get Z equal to 4618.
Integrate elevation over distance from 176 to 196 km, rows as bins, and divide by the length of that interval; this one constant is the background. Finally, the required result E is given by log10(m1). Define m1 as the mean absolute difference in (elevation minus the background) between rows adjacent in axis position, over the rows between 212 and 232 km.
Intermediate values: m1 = 1.5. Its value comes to 0.18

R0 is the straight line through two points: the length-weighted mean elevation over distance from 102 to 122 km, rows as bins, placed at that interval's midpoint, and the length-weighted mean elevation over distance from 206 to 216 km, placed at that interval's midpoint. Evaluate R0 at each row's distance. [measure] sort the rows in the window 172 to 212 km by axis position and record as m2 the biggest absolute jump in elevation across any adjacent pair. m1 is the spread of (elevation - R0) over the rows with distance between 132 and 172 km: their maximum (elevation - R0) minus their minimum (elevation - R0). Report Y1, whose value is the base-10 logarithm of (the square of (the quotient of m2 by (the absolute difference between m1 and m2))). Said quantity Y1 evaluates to 0.24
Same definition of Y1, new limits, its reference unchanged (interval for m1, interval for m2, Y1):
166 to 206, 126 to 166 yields 1.75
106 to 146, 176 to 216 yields -0.33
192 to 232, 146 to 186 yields 0.14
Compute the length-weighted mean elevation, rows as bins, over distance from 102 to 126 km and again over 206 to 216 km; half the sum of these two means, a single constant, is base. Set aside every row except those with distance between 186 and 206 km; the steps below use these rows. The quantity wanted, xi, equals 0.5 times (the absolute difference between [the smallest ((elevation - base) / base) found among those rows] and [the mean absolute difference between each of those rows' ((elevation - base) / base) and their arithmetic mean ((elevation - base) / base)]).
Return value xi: 0.046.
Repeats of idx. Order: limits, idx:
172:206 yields 0.22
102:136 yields 0.41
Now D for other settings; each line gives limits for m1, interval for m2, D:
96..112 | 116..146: -0.97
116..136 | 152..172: -1.00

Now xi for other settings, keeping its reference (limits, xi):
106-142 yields 0.066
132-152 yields 0.063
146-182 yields 0.037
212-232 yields 0.011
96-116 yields 0.049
